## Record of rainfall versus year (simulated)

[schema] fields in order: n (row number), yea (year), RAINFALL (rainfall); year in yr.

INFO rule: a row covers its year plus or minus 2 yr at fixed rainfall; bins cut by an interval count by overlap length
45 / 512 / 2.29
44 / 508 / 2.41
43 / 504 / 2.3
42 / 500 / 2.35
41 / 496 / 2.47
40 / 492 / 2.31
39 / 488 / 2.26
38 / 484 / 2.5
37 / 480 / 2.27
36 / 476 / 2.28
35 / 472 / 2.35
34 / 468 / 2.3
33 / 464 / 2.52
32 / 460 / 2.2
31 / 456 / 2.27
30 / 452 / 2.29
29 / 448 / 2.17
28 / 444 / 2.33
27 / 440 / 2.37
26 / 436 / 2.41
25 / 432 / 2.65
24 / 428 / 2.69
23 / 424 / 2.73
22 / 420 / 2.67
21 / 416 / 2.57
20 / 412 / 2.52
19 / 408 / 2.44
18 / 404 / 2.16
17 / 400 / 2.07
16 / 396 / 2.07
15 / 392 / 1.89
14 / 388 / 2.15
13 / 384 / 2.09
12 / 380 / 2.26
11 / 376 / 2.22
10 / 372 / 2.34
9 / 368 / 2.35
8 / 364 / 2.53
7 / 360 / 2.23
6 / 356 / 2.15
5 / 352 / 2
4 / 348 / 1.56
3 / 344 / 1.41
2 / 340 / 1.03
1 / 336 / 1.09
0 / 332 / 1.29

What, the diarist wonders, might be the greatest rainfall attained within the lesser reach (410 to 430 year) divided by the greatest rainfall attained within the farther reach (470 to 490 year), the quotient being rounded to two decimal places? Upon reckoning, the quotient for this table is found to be 1.09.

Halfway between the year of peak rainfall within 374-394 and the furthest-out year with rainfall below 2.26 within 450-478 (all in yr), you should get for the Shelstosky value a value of 420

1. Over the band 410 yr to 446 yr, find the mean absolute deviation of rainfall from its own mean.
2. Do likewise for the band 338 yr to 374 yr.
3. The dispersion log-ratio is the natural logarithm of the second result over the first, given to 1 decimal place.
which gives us 1.2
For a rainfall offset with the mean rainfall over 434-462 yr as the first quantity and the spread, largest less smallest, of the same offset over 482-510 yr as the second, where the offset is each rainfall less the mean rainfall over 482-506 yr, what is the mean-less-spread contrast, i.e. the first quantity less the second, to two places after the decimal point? -0.31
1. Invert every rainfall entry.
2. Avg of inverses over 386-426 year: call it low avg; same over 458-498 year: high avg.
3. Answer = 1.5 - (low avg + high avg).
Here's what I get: 0.64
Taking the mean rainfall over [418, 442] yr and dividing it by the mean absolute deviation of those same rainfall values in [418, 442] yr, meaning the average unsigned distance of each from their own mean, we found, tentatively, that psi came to 20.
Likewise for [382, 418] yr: 11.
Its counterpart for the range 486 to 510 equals 39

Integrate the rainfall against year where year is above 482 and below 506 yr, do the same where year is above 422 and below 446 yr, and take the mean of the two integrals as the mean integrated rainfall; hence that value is 58.7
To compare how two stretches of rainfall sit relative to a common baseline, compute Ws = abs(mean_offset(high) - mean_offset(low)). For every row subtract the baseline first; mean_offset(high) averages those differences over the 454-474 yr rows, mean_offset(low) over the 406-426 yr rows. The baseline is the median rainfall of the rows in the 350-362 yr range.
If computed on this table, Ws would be 0.26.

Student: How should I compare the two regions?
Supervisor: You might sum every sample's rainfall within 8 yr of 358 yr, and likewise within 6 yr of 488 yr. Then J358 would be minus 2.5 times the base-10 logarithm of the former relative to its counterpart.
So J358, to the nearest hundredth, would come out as -0.25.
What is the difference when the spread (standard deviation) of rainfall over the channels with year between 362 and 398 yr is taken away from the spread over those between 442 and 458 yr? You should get -0.12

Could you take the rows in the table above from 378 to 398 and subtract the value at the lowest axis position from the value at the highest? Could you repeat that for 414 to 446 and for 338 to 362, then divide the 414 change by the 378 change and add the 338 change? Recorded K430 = 2.5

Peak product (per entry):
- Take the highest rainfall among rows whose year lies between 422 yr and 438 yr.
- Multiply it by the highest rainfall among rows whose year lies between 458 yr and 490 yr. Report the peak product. 6.88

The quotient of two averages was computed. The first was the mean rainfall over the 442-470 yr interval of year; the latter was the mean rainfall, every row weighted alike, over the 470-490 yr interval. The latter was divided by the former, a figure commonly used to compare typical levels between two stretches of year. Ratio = 1.02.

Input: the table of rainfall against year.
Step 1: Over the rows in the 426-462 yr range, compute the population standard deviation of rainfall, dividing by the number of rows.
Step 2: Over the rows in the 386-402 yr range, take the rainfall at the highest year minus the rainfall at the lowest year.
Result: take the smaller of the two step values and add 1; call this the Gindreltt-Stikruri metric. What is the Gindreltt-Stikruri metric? 0.92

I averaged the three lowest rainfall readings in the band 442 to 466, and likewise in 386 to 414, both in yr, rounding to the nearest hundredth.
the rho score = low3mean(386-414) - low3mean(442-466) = -0.20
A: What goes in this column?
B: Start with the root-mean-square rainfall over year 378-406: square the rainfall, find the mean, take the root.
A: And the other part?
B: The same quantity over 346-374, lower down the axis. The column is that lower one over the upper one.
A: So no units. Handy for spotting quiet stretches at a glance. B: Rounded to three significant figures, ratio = 1.04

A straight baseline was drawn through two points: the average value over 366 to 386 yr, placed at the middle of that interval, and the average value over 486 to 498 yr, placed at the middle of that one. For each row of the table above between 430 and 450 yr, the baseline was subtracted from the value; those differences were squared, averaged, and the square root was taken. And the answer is 0.18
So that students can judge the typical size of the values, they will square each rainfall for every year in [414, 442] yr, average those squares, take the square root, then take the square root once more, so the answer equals 1.61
